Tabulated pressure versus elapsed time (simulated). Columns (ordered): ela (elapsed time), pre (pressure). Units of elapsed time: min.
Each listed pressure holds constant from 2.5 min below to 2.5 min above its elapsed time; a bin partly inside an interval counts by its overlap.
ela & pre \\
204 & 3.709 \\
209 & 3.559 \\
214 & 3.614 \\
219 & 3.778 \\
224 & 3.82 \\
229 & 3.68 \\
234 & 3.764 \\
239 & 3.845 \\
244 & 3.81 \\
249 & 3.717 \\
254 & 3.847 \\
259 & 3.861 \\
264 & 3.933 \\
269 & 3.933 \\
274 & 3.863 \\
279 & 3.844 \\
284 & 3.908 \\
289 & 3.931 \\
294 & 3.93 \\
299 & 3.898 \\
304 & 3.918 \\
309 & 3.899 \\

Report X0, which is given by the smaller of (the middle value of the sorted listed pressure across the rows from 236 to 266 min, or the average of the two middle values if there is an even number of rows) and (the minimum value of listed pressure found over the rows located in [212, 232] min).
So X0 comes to 3.61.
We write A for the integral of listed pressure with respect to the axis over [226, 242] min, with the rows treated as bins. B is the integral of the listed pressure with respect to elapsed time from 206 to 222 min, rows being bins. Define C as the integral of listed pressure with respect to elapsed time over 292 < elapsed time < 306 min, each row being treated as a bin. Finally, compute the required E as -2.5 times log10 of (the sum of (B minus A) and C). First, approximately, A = 60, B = 58.5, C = 55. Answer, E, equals -4.31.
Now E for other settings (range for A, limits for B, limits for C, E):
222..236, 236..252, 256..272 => -4.62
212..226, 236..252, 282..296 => -4.50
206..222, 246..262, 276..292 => -4.53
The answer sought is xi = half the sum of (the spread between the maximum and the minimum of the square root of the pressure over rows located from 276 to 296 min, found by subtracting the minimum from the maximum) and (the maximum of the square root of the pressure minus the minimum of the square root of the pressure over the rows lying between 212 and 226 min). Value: 0.038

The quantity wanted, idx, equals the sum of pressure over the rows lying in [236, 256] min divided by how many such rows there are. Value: 3.80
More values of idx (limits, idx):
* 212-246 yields 3.76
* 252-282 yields 3.88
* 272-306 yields 3.90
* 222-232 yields 3.75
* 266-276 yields 3.90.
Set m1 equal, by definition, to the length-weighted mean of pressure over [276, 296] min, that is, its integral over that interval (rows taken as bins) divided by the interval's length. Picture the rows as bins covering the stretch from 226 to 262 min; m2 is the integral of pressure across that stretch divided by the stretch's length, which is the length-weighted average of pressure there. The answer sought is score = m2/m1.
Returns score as 0.97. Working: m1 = 3.90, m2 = 3.79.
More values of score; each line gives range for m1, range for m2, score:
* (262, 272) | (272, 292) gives 0.99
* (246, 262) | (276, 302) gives 1.02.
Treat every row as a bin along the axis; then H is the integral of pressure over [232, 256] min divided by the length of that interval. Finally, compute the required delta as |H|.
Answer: 3.80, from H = 3.80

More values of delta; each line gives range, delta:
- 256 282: 3.89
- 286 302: 3.92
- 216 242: 3.77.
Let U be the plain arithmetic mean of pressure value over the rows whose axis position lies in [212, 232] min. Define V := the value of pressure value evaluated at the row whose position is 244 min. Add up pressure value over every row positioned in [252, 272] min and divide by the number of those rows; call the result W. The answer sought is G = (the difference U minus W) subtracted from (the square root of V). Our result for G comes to 2.1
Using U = 3.72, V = 3.81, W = 3.89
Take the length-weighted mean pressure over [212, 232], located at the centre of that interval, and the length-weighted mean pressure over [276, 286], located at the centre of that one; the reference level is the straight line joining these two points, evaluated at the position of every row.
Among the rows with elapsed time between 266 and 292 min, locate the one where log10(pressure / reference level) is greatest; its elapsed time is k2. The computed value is 269 min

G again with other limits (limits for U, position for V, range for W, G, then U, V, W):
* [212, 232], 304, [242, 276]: 2.1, 3.72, 3.918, 3.85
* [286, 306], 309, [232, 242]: 1.9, 3.92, 3.899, 3.80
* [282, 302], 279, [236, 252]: 1.8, 3.92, 3.844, 3.79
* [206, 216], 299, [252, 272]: 2.3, 3.59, 3.898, 3.89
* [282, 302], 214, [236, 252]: 1.8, 3.92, 3.614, 3.79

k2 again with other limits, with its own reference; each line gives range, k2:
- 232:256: 239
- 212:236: 224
